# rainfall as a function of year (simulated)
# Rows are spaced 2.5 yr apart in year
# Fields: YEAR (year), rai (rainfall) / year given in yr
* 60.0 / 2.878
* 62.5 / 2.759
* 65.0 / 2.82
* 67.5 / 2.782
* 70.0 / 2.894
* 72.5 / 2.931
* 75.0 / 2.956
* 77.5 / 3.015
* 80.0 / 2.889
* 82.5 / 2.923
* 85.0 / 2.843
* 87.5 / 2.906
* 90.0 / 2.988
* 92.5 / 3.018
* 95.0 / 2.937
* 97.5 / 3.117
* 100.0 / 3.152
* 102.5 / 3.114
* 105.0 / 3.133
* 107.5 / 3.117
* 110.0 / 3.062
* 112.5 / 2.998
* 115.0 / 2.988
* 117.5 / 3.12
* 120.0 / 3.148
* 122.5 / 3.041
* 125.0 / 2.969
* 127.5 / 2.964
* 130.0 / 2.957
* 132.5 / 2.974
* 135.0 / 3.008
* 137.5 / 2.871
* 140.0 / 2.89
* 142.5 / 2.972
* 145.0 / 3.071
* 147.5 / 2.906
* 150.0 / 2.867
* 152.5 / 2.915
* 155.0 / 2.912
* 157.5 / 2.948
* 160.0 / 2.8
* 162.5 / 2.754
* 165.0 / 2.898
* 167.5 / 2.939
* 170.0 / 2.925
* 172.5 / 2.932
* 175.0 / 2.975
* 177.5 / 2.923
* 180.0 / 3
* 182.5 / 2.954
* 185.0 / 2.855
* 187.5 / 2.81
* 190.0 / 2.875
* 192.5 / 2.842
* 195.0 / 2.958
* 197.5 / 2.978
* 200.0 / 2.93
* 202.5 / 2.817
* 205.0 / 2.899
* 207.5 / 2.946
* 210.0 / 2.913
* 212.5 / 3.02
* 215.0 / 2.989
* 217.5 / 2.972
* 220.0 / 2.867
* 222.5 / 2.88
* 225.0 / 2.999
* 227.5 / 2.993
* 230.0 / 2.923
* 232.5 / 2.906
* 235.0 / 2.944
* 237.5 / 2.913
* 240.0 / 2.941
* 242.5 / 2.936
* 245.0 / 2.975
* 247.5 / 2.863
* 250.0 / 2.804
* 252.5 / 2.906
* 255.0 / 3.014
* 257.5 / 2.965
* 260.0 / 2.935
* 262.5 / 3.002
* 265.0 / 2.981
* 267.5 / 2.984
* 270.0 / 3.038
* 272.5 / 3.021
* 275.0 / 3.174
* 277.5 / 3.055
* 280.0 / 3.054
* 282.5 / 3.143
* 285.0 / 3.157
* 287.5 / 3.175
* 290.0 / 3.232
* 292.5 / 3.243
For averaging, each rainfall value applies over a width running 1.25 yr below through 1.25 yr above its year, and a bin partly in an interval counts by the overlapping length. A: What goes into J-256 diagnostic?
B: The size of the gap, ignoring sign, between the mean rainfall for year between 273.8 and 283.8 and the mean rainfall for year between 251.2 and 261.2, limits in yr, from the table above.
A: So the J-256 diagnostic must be 0.15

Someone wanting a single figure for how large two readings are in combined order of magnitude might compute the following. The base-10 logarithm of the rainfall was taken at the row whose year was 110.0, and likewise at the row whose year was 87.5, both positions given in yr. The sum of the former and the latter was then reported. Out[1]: 0.949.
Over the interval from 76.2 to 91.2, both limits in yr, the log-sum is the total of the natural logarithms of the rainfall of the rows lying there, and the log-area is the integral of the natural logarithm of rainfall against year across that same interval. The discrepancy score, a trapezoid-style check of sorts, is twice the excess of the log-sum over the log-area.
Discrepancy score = -19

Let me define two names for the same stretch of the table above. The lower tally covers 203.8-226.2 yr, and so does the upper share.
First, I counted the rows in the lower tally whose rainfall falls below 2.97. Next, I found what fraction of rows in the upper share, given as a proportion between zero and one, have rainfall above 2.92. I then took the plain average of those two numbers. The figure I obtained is 2.8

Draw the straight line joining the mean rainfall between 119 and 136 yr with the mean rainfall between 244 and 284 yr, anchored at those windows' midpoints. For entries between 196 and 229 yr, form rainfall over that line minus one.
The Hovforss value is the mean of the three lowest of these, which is -0.048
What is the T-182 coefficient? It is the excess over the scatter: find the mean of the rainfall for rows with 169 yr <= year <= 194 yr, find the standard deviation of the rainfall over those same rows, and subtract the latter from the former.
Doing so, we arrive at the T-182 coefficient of 2.85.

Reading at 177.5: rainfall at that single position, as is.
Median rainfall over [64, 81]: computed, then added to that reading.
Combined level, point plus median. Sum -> 5.82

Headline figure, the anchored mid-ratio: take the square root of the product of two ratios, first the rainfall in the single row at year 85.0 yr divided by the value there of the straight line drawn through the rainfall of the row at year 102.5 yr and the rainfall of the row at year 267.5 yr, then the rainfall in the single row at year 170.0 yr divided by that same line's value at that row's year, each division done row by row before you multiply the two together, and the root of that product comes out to 0.93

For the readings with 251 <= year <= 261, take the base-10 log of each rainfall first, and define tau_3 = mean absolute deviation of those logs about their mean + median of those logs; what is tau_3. 0.475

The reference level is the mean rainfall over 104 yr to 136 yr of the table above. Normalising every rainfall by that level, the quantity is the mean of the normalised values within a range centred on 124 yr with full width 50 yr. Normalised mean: 0.995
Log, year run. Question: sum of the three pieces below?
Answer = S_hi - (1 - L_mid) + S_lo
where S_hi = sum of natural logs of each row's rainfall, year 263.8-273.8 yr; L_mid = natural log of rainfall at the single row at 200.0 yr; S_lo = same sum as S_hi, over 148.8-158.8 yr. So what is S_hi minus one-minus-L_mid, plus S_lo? 8.75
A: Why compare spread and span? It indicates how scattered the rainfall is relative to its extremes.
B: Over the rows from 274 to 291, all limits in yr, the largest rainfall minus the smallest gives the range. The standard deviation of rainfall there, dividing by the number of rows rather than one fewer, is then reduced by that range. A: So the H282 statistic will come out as -0.117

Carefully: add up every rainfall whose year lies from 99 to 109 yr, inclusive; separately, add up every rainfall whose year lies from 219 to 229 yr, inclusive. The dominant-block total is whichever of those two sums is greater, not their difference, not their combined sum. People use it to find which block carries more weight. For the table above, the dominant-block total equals 12.5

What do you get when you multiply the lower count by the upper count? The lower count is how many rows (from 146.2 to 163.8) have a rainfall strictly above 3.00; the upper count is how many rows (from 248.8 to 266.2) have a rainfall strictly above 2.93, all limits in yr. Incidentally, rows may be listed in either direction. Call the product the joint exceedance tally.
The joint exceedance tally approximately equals 0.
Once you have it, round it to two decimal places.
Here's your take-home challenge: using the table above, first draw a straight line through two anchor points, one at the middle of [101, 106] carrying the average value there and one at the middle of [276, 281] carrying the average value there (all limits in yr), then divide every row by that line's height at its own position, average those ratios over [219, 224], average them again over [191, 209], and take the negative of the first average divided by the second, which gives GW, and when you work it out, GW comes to -0.99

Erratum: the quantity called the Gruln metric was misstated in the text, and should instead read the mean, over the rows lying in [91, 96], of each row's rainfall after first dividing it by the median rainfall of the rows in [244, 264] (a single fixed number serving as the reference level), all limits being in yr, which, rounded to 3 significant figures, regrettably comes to 1.01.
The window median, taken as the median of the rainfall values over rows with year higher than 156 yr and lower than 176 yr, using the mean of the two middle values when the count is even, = 2.93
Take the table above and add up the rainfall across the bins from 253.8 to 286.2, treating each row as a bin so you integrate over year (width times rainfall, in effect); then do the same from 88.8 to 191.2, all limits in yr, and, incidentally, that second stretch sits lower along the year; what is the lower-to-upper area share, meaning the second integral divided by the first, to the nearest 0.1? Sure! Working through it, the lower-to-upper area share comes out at 3.1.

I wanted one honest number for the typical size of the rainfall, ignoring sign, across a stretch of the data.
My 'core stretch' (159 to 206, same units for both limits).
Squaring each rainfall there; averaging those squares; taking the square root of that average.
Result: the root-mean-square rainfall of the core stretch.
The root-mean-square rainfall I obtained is 2.90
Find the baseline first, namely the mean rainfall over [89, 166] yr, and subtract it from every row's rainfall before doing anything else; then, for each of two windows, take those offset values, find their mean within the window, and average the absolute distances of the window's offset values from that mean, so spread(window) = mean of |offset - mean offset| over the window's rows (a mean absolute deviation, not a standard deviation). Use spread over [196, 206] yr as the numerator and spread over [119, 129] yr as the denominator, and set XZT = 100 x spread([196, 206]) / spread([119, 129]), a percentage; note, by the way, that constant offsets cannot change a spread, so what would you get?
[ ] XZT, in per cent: 75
